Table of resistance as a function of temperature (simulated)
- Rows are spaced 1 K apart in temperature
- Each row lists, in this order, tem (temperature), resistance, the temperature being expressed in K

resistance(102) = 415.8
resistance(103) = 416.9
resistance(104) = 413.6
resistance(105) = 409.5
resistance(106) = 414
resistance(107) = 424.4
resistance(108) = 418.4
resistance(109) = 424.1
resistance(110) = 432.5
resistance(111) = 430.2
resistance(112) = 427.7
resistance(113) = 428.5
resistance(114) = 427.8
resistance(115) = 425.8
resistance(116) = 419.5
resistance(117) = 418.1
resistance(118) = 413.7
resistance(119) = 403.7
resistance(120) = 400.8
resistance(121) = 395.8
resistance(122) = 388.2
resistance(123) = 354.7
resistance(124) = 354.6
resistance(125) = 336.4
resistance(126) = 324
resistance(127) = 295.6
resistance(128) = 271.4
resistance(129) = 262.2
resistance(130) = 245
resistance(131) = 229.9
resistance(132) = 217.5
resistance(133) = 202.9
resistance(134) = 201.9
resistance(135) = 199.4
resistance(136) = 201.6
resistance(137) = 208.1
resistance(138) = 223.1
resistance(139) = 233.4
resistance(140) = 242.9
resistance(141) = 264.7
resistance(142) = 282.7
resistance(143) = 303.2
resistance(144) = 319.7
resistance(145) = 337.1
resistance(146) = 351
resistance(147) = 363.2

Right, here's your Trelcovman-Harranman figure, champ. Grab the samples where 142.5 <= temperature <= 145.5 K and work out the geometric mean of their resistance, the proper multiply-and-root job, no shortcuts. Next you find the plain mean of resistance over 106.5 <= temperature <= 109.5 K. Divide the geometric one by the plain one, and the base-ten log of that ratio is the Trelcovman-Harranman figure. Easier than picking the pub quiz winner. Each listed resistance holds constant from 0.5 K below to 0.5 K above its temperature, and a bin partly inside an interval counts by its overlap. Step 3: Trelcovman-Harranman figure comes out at -0.12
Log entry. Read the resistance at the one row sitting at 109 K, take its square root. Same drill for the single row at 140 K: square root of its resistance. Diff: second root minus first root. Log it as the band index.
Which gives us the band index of -5.0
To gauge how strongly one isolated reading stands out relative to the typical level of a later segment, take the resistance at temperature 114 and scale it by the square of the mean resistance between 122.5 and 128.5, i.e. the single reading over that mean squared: 0.0041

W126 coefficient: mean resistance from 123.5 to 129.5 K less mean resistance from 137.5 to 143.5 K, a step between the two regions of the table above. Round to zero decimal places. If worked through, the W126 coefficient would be 49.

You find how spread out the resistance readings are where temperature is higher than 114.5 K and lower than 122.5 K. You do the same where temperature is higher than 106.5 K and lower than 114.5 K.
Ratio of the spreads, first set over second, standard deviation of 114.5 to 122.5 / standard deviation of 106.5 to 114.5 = 3.0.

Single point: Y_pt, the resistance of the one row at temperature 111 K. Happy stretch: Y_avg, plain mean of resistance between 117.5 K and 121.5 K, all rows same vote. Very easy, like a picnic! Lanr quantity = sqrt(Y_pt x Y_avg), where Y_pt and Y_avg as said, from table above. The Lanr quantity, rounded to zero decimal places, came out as 417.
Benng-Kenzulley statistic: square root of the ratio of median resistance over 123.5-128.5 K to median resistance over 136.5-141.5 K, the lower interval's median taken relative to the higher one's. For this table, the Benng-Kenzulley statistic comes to 1.18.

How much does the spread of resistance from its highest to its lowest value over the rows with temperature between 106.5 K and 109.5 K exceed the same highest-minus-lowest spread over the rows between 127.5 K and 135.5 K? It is -66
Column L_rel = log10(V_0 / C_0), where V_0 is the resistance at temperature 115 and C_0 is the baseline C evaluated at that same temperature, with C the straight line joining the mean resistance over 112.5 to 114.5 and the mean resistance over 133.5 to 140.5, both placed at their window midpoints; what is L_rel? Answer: 0.01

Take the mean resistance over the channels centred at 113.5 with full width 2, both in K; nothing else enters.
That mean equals 428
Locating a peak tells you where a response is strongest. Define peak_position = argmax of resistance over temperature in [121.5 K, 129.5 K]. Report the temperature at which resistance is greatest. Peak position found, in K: 122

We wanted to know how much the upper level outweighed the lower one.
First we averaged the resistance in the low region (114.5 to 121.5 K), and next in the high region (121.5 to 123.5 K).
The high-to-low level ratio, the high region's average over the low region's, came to 0.90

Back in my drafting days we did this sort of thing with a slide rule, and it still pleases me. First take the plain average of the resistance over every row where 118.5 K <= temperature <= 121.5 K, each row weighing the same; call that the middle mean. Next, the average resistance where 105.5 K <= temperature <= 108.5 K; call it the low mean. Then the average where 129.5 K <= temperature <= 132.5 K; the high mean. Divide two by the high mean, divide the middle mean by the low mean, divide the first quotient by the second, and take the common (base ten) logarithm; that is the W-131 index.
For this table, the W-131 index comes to -2.04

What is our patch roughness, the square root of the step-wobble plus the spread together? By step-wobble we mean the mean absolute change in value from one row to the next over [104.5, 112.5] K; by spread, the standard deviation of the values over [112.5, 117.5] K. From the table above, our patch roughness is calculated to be 3.2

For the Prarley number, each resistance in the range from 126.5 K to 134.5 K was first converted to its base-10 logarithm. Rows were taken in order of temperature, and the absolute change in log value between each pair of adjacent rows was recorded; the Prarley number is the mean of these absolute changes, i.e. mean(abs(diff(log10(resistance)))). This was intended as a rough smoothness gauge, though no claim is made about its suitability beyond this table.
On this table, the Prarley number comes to 0.024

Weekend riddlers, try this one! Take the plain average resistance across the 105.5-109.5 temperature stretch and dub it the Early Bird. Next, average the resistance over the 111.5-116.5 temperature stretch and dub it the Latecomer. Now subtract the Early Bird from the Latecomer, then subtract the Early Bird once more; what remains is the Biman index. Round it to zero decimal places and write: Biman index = -415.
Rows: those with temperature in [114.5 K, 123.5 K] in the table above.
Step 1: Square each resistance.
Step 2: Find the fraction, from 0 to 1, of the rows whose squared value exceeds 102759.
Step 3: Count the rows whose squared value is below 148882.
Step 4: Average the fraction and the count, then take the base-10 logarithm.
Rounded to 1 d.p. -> 0.0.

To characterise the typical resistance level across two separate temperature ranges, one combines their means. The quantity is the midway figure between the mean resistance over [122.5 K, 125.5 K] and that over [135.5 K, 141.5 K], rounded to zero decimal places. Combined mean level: 289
